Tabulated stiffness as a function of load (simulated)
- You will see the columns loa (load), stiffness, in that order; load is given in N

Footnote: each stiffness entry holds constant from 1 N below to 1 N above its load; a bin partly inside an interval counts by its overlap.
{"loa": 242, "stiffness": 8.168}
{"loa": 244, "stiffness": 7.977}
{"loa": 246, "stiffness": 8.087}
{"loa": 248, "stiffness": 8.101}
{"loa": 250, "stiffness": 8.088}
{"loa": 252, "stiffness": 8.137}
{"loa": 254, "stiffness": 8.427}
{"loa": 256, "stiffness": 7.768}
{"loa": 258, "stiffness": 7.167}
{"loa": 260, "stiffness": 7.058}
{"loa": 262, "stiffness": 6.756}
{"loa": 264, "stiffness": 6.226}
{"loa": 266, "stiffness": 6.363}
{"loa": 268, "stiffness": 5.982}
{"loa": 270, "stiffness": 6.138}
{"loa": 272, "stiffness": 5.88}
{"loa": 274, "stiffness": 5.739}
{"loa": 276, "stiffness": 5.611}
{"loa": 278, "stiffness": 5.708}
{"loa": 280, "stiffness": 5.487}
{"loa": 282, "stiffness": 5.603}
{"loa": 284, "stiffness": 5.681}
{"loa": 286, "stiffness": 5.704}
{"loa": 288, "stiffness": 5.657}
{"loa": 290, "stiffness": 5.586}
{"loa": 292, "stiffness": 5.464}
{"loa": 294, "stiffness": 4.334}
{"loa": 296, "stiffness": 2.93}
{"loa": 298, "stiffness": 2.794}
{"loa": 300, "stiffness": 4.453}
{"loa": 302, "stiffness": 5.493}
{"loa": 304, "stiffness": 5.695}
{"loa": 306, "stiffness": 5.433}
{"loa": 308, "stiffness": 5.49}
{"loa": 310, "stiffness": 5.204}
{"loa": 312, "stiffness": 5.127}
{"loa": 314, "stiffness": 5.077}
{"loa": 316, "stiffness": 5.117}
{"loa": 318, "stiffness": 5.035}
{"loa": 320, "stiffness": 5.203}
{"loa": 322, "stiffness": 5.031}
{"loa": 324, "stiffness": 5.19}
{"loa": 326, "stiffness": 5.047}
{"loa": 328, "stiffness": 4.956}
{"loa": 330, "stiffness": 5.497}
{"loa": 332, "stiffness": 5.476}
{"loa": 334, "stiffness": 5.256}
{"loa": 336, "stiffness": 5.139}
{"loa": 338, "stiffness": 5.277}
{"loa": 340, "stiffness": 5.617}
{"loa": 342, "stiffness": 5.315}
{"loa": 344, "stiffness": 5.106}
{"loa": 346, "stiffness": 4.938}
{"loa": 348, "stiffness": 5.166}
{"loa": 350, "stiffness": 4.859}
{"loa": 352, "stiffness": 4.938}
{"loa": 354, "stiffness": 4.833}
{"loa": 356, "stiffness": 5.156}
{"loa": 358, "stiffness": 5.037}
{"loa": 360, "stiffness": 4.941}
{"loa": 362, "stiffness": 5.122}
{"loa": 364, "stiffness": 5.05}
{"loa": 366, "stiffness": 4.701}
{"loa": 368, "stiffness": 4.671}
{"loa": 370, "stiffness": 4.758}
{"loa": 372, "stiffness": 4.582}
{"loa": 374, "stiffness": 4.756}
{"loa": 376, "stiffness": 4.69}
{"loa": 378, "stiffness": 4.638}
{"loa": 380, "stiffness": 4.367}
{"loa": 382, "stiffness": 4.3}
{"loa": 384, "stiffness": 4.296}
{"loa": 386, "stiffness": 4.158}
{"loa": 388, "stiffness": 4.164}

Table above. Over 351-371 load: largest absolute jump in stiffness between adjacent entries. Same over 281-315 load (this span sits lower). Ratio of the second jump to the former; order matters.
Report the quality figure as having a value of 4.8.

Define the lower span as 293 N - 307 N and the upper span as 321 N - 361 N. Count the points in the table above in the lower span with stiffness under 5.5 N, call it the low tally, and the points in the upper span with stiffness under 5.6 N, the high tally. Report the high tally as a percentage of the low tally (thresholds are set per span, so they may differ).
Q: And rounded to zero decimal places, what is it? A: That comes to 317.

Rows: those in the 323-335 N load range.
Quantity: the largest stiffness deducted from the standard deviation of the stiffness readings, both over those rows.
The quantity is -5.3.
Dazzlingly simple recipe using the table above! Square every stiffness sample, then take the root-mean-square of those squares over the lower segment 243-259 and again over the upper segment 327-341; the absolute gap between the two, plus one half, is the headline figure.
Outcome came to 36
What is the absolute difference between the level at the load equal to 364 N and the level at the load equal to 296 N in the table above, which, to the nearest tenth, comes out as 2.1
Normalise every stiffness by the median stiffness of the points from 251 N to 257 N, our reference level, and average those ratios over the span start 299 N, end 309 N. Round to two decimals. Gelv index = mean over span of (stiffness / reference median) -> 0.65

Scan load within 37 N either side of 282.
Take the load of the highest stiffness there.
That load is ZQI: 254 N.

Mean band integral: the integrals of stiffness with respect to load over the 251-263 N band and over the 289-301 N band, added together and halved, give 71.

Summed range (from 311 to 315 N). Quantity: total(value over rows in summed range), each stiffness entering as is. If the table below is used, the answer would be 10.2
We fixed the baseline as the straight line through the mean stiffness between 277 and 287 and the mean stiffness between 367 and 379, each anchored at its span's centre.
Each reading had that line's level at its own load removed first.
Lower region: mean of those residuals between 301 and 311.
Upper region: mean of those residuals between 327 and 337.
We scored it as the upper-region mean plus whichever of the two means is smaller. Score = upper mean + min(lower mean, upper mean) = 0.2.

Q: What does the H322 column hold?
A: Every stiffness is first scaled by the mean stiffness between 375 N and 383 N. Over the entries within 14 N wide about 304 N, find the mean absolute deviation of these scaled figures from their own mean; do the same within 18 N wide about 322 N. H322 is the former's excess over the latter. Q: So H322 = 0.14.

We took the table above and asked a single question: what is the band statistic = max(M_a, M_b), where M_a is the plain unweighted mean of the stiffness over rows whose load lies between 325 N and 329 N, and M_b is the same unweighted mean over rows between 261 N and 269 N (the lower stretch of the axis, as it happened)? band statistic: 6.3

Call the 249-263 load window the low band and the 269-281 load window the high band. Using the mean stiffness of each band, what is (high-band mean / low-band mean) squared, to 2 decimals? 0.57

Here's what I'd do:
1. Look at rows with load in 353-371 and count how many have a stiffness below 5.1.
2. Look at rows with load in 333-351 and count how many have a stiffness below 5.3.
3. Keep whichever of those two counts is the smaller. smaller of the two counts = 7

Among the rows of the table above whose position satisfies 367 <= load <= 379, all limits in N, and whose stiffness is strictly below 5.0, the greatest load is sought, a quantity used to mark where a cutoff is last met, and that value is 378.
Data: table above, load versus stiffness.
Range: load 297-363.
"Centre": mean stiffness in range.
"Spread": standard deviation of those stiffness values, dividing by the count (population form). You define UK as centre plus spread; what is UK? 5.57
